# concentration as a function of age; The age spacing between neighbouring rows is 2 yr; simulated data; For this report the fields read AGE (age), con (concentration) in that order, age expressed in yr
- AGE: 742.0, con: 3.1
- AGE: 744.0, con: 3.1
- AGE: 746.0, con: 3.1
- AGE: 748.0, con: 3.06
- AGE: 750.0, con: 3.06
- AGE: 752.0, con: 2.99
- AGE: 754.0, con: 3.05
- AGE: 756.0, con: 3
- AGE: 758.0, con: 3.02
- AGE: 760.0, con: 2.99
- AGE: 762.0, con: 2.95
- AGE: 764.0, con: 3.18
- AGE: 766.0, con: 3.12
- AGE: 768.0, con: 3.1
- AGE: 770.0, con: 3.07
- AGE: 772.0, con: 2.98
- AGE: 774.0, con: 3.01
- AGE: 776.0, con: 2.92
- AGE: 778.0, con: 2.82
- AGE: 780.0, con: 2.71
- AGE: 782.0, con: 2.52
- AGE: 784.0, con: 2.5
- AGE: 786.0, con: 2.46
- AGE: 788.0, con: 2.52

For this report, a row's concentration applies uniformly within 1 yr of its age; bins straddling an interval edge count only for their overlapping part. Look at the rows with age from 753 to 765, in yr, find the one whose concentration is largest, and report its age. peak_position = 764.0 yr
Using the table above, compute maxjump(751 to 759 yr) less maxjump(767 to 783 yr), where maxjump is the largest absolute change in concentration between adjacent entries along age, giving -0.13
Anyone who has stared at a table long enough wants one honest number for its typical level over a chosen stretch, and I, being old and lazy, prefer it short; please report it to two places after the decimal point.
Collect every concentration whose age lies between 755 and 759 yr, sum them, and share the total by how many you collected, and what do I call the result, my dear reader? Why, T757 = 3.01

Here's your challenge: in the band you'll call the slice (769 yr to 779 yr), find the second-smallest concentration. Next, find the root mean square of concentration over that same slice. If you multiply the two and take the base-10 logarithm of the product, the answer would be 0.94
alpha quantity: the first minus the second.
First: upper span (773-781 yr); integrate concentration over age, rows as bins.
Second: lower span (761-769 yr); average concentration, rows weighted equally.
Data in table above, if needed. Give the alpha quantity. 19.8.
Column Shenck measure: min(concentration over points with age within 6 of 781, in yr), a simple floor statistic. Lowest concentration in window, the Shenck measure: 2.46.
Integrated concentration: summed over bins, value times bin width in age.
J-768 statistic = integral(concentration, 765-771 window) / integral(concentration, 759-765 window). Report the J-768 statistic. 1.02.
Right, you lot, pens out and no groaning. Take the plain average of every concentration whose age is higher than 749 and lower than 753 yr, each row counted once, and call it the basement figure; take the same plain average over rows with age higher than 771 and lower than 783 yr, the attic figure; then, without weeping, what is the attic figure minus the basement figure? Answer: -0.20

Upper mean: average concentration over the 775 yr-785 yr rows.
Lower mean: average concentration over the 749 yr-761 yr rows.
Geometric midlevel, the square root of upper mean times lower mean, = 2.85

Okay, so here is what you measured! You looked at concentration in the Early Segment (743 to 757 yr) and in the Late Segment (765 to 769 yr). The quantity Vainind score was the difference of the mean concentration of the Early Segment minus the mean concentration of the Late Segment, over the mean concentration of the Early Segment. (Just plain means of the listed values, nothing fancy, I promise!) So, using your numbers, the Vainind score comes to -0.02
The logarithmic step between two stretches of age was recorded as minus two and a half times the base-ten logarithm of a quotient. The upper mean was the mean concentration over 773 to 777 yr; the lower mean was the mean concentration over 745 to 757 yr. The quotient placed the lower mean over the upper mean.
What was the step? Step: -0.028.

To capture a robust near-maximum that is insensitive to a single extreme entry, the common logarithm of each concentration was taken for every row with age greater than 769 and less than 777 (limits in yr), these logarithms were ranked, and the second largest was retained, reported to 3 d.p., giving 0.479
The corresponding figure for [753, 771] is 0.494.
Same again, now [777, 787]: 0.433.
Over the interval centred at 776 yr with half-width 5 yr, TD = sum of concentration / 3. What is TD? 4.81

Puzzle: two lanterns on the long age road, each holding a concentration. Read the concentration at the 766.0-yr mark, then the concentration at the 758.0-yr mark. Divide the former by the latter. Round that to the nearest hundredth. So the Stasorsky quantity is 1.03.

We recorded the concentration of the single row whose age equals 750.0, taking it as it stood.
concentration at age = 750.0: 3.06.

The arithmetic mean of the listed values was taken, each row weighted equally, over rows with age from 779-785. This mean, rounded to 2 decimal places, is 2.58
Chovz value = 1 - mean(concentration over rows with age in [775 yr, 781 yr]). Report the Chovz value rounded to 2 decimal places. -1.82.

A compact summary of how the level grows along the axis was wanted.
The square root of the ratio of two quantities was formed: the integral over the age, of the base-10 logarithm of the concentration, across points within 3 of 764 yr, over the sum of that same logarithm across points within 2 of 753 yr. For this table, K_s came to 1.7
